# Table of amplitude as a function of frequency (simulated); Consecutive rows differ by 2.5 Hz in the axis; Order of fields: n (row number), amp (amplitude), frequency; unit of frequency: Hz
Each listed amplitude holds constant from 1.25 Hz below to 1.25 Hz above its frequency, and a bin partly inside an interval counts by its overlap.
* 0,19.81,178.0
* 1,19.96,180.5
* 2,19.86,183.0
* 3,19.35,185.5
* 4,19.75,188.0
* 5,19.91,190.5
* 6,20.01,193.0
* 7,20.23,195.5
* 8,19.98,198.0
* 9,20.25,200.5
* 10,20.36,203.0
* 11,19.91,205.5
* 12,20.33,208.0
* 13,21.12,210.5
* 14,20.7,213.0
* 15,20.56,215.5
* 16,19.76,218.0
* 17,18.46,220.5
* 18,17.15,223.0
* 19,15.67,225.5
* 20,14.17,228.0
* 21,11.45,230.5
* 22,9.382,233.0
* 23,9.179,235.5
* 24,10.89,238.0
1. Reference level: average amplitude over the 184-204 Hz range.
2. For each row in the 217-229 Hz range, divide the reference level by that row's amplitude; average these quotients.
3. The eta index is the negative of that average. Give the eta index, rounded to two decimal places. -1.19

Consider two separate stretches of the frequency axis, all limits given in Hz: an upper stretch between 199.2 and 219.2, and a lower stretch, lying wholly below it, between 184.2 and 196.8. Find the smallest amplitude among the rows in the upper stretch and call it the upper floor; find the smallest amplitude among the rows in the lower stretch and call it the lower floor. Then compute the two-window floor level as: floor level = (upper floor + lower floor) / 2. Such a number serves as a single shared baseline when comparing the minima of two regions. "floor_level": 20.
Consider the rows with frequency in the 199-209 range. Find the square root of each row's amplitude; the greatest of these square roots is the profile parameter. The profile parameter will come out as 4.51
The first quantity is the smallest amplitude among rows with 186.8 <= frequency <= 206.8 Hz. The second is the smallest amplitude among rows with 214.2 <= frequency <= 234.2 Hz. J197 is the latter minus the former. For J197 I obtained -10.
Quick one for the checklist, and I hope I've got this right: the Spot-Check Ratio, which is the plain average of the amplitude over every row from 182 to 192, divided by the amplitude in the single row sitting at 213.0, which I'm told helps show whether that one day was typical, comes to 0.95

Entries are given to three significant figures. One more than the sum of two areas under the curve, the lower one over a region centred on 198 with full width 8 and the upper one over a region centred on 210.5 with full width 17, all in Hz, 509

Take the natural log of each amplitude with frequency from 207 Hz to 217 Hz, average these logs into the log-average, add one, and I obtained 4.03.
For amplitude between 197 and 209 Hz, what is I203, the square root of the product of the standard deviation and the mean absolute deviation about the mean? 0.2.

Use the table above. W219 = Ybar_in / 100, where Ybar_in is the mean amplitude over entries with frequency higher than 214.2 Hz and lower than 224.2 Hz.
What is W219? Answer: 0.190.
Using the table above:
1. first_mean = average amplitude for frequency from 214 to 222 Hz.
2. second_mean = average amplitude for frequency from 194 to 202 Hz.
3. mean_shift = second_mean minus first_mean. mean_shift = 0.6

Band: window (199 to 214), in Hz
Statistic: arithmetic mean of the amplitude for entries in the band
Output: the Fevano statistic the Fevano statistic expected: 20.4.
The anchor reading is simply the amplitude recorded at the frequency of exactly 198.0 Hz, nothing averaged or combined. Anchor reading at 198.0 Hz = 19.98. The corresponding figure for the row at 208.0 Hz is 20.33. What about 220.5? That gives 18.46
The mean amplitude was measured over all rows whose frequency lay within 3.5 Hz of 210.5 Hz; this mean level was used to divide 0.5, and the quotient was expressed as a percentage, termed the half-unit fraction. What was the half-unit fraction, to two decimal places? 2.41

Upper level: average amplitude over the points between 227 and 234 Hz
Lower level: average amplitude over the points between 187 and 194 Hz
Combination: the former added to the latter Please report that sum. 31.6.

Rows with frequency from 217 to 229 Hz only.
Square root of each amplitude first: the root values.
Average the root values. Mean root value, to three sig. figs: 4.12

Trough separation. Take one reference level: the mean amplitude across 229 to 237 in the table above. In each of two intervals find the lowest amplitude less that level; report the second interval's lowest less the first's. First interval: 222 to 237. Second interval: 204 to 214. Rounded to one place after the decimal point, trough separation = 10.7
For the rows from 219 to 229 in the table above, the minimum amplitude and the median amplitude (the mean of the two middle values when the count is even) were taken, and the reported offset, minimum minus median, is -2.2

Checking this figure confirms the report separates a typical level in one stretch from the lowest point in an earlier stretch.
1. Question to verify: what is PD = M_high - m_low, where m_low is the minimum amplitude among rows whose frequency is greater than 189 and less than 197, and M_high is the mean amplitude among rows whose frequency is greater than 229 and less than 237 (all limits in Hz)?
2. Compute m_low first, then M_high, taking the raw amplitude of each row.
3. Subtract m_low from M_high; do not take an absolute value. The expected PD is -10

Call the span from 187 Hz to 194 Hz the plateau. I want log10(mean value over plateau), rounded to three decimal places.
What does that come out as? 1.299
